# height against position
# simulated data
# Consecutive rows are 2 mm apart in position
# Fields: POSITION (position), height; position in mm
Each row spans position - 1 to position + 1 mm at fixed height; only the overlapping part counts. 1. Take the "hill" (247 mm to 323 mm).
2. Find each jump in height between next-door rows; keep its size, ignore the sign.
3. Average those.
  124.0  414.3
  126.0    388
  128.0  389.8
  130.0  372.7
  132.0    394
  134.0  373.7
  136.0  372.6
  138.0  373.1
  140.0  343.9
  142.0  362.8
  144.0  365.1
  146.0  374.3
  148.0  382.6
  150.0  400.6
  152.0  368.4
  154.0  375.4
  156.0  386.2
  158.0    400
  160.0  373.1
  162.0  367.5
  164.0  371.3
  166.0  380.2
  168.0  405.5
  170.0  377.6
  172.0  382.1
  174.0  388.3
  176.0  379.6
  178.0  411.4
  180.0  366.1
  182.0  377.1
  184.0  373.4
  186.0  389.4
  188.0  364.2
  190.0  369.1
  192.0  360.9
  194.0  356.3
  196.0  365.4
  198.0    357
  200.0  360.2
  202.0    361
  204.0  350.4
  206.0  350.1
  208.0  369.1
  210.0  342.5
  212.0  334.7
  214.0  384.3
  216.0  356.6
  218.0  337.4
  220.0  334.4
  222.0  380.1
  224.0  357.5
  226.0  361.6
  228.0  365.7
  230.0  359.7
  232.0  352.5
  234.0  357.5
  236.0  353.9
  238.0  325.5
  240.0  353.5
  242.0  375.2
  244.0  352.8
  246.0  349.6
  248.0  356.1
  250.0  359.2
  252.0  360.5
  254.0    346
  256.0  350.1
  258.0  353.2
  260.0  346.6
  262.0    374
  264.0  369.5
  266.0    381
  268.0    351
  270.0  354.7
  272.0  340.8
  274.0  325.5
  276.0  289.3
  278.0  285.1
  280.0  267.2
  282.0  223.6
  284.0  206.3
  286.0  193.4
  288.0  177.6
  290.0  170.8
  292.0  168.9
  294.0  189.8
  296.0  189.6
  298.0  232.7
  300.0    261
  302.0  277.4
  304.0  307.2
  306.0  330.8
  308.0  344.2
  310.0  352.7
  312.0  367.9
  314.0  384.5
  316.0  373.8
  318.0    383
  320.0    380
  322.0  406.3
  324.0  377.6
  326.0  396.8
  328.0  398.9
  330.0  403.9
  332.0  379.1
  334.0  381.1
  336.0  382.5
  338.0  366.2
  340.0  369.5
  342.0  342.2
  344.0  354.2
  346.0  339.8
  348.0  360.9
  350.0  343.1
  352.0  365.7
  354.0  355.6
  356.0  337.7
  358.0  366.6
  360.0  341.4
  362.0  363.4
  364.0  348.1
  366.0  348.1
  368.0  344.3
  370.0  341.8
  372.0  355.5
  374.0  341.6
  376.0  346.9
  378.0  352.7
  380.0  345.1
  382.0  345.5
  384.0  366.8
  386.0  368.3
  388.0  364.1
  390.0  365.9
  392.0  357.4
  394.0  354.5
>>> 15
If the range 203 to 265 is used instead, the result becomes 14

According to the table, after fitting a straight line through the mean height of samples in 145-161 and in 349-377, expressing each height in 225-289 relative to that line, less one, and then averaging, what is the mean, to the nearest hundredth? -0.10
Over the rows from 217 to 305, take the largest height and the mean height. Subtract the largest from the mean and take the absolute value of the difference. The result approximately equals 69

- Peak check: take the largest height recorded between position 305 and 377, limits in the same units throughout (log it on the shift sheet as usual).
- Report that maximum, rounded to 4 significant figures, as 406.3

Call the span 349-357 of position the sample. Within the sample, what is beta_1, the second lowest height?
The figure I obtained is 343.1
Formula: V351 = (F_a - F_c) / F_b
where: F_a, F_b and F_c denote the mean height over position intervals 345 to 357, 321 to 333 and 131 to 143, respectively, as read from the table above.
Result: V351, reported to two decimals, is -0.05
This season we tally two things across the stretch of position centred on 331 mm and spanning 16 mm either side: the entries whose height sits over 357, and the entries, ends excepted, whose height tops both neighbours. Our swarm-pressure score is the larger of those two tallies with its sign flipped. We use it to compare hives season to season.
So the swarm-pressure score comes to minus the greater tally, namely -13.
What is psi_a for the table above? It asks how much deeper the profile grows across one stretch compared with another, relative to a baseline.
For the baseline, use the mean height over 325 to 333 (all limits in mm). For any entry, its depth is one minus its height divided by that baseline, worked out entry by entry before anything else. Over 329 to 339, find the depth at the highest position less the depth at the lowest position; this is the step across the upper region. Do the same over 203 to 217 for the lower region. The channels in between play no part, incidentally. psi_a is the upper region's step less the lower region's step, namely 0.11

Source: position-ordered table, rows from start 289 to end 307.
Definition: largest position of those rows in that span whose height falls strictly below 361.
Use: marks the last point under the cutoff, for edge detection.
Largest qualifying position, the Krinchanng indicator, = 306.0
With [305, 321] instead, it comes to 310.0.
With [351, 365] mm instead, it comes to 364.0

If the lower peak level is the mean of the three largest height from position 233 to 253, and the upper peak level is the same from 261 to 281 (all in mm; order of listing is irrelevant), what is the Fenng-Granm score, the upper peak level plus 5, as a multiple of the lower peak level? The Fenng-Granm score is 1.04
